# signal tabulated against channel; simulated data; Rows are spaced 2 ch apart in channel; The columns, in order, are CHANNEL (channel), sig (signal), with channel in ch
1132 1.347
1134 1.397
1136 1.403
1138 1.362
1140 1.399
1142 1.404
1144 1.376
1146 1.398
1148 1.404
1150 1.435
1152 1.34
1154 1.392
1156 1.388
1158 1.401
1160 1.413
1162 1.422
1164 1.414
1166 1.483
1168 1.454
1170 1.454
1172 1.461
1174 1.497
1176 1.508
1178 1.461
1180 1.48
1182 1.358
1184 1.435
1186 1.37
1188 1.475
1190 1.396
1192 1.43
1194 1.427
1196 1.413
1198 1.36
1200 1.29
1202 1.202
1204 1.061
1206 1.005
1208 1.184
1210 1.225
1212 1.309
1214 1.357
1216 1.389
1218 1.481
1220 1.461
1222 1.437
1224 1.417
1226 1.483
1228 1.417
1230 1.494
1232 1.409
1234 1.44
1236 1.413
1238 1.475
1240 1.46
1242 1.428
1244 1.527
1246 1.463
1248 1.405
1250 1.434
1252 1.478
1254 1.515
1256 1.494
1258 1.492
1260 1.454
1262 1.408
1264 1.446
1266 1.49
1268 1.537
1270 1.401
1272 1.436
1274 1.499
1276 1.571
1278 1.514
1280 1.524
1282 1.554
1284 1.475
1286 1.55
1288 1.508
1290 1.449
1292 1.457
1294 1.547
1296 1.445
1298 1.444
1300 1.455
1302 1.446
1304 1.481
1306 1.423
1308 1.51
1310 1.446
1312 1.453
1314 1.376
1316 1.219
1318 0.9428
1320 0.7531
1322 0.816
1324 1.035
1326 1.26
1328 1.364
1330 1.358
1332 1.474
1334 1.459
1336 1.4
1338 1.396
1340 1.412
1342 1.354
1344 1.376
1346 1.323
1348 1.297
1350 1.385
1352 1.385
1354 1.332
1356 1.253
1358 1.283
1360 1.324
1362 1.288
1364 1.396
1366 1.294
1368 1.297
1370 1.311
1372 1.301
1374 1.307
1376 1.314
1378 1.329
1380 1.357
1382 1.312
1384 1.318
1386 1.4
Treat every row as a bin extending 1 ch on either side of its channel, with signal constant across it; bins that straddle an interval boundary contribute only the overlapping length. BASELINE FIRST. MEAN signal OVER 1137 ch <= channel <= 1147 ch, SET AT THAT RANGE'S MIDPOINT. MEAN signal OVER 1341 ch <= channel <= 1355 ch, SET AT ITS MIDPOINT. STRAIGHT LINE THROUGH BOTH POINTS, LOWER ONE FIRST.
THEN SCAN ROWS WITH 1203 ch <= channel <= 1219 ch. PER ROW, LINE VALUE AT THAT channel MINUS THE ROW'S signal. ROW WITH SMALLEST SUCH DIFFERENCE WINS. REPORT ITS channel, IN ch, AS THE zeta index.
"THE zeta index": 1218 ch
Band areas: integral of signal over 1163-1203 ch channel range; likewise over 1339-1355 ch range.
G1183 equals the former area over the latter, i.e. 2.6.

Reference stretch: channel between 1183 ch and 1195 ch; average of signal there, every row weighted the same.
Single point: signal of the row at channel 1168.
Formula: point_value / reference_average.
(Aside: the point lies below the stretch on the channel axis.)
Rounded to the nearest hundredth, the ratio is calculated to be 1.02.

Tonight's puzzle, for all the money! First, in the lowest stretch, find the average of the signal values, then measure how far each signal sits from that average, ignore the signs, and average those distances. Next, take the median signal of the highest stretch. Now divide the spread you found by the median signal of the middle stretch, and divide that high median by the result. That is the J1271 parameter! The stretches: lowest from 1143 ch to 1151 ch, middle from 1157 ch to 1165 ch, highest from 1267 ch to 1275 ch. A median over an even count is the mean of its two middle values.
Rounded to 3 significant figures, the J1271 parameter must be 128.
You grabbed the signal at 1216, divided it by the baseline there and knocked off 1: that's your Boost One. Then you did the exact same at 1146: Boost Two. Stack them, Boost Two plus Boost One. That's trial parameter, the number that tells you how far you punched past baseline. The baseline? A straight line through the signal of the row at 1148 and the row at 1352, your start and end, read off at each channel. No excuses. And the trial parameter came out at -0.01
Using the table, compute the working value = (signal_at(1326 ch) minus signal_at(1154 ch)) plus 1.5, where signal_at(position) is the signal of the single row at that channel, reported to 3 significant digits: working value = 1.37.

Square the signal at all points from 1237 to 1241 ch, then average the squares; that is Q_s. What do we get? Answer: 2.15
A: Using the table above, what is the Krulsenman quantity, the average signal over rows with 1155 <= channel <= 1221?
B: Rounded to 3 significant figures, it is 1.38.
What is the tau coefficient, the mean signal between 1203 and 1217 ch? 1.22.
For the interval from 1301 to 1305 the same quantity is 1.46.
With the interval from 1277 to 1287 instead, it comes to 1.52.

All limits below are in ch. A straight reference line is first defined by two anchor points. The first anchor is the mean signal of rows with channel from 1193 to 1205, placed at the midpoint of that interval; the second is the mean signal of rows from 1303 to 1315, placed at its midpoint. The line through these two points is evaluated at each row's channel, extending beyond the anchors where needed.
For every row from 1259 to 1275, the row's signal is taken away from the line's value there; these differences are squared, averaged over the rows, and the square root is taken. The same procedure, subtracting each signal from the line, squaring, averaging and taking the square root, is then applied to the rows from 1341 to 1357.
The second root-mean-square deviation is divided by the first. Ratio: 2.1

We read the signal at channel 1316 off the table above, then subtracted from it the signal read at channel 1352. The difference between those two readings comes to -0.166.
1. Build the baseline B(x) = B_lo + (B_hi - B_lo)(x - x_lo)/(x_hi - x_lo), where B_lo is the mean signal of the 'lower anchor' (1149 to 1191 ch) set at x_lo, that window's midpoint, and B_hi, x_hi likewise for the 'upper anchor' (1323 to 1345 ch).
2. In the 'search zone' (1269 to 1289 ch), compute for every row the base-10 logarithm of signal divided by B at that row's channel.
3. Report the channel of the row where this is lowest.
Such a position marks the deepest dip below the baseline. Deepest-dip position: 1270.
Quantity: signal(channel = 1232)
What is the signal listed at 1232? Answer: 1.409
